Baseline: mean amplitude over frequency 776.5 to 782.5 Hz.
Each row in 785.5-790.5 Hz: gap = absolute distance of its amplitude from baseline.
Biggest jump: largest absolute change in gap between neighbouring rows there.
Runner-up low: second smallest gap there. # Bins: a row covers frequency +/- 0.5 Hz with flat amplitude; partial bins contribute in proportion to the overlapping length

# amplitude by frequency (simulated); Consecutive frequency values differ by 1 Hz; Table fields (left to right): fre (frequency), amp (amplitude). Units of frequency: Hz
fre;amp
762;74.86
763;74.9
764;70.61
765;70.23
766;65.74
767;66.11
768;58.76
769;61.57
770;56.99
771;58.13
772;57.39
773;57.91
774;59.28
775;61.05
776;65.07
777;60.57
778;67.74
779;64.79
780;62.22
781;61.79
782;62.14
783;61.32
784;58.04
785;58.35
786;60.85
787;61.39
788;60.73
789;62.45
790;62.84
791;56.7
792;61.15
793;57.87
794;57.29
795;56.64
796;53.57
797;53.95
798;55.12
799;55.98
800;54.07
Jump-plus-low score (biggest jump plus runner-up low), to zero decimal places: 2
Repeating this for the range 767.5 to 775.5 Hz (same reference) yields 7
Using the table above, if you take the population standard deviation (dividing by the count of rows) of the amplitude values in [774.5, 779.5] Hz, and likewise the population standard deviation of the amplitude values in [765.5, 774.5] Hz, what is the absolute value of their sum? 6.0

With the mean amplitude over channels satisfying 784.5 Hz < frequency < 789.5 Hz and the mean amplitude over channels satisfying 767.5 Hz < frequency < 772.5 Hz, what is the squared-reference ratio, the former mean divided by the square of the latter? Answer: 0.0177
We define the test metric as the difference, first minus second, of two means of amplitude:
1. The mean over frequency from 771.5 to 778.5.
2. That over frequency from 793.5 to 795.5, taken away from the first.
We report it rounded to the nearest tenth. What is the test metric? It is 4.3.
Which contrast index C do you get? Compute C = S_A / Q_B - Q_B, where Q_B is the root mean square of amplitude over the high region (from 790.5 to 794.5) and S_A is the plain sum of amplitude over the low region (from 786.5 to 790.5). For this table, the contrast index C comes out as -54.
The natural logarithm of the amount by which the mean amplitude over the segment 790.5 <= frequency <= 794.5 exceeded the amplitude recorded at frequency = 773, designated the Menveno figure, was -1.1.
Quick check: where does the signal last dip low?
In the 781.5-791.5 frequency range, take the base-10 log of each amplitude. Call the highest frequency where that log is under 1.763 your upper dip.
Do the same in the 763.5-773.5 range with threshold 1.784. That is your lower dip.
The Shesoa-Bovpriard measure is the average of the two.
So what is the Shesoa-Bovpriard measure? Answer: 782.0 Hz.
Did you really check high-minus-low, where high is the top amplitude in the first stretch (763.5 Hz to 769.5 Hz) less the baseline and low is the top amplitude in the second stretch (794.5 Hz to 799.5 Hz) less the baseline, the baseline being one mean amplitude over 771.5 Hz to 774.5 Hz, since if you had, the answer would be 14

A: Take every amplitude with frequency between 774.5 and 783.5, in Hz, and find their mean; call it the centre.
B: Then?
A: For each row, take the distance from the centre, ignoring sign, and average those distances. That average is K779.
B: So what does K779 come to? 1.9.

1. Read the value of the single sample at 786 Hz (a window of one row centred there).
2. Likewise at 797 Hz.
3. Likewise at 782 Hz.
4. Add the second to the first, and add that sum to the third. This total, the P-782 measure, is 177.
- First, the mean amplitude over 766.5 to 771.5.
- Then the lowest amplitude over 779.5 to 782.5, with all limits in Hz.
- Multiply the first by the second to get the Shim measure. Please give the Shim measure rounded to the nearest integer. 3727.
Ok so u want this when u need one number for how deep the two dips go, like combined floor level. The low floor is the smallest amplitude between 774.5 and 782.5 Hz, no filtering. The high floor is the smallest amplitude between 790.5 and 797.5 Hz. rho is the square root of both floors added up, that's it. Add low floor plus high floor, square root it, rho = 10.7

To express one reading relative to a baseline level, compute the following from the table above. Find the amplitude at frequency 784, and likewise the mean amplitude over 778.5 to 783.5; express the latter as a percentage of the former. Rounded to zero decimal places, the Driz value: 108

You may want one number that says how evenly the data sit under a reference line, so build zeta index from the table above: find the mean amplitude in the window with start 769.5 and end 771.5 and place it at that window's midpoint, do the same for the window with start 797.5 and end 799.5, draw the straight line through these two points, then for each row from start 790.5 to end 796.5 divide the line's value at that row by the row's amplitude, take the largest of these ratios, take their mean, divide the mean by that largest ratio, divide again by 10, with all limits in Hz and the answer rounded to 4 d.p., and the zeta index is 0.0941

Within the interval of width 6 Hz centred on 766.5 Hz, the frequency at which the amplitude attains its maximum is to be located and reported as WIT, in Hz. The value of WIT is 764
